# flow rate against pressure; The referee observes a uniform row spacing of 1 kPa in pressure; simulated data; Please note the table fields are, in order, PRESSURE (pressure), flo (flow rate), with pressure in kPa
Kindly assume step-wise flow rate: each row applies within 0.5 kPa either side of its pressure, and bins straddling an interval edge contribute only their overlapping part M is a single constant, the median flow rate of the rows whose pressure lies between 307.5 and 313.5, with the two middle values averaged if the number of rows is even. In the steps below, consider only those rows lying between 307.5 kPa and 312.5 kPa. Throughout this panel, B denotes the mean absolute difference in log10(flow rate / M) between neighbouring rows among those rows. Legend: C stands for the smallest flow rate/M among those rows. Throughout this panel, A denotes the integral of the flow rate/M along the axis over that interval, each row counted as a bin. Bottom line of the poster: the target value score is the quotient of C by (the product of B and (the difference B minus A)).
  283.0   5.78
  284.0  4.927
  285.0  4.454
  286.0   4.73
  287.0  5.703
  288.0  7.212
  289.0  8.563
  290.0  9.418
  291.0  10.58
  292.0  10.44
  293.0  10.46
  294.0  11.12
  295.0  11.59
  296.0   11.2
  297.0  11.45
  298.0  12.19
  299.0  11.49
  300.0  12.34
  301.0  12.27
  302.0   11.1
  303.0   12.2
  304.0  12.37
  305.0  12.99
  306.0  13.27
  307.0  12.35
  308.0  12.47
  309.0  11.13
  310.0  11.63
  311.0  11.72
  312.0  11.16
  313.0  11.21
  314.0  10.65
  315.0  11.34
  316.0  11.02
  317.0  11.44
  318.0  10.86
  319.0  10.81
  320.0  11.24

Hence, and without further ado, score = -8.3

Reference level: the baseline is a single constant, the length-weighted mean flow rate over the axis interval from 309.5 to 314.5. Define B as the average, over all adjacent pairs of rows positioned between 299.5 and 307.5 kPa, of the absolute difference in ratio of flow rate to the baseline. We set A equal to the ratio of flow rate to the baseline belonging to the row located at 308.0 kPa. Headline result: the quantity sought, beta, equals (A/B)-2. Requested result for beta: 18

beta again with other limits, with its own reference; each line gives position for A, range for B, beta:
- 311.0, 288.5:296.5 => 20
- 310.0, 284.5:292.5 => 11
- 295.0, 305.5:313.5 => 21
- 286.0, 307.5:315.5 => 7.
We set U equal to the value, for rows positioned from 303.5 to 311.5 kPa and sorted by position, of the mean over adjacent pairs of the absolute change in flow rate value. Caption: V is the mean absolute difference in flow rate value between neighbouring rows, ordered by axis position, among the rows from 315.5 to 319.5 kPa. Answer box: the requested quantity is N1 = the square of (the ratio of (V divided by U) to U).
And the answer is 1.3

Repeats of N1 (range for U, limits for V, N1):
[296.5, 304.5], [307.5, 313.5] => 1.2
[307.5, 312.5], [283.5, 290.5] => 5.5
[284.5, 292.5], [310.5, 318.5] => 0.3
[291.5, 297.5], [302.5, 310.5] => 19.4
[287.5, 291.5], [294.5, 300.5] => 0.2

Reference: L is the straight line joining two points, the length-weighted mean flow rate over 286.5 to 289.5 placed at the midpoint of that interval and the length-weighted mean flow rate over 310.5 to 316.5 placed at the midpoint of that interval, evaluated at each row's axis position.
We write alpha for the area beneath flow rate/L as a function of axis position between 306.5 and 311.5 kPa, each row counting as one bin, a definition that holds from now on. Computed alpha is 5.7 kPa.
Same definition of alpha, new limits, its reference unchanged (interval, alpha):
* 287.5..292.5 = 6.2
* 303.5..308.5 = 6.3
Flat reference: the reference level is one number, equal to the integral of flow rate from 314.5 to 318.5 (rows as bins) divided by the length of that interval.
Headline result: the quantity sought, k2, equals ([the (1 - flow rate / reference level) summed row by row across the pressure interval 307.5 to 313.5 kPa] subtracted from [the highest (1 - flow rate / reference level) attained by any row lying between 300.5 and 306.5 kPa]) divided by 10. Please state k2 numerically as 0.02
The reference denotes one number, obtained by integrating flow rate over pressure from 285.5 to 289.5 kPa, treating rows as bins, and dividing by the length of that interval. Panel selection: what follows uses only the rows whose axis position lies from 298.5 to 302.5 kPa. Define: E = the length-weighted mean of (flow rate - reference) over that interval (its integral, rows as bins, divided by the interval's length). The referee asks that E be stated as 5.2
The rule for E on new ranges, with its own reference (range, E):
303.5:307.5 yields 6.2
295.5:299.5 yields 5.0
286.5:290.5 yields 1.2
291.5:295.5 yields 4.4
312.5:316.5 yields 4.5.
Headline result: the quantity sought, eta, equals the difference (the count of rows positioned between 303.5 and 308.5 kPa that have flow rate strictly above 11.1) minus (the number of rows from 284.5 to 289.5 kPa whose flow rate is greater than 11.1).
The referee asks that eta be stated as 5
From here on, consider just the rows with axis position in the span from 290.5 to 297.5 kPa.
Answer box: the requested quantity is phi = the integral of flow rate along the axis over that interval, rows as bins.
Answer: 77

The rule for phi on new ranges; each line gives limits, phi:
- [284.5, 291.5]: 51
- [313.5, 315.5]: 22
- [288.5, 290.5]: 18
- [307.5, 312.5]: 58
